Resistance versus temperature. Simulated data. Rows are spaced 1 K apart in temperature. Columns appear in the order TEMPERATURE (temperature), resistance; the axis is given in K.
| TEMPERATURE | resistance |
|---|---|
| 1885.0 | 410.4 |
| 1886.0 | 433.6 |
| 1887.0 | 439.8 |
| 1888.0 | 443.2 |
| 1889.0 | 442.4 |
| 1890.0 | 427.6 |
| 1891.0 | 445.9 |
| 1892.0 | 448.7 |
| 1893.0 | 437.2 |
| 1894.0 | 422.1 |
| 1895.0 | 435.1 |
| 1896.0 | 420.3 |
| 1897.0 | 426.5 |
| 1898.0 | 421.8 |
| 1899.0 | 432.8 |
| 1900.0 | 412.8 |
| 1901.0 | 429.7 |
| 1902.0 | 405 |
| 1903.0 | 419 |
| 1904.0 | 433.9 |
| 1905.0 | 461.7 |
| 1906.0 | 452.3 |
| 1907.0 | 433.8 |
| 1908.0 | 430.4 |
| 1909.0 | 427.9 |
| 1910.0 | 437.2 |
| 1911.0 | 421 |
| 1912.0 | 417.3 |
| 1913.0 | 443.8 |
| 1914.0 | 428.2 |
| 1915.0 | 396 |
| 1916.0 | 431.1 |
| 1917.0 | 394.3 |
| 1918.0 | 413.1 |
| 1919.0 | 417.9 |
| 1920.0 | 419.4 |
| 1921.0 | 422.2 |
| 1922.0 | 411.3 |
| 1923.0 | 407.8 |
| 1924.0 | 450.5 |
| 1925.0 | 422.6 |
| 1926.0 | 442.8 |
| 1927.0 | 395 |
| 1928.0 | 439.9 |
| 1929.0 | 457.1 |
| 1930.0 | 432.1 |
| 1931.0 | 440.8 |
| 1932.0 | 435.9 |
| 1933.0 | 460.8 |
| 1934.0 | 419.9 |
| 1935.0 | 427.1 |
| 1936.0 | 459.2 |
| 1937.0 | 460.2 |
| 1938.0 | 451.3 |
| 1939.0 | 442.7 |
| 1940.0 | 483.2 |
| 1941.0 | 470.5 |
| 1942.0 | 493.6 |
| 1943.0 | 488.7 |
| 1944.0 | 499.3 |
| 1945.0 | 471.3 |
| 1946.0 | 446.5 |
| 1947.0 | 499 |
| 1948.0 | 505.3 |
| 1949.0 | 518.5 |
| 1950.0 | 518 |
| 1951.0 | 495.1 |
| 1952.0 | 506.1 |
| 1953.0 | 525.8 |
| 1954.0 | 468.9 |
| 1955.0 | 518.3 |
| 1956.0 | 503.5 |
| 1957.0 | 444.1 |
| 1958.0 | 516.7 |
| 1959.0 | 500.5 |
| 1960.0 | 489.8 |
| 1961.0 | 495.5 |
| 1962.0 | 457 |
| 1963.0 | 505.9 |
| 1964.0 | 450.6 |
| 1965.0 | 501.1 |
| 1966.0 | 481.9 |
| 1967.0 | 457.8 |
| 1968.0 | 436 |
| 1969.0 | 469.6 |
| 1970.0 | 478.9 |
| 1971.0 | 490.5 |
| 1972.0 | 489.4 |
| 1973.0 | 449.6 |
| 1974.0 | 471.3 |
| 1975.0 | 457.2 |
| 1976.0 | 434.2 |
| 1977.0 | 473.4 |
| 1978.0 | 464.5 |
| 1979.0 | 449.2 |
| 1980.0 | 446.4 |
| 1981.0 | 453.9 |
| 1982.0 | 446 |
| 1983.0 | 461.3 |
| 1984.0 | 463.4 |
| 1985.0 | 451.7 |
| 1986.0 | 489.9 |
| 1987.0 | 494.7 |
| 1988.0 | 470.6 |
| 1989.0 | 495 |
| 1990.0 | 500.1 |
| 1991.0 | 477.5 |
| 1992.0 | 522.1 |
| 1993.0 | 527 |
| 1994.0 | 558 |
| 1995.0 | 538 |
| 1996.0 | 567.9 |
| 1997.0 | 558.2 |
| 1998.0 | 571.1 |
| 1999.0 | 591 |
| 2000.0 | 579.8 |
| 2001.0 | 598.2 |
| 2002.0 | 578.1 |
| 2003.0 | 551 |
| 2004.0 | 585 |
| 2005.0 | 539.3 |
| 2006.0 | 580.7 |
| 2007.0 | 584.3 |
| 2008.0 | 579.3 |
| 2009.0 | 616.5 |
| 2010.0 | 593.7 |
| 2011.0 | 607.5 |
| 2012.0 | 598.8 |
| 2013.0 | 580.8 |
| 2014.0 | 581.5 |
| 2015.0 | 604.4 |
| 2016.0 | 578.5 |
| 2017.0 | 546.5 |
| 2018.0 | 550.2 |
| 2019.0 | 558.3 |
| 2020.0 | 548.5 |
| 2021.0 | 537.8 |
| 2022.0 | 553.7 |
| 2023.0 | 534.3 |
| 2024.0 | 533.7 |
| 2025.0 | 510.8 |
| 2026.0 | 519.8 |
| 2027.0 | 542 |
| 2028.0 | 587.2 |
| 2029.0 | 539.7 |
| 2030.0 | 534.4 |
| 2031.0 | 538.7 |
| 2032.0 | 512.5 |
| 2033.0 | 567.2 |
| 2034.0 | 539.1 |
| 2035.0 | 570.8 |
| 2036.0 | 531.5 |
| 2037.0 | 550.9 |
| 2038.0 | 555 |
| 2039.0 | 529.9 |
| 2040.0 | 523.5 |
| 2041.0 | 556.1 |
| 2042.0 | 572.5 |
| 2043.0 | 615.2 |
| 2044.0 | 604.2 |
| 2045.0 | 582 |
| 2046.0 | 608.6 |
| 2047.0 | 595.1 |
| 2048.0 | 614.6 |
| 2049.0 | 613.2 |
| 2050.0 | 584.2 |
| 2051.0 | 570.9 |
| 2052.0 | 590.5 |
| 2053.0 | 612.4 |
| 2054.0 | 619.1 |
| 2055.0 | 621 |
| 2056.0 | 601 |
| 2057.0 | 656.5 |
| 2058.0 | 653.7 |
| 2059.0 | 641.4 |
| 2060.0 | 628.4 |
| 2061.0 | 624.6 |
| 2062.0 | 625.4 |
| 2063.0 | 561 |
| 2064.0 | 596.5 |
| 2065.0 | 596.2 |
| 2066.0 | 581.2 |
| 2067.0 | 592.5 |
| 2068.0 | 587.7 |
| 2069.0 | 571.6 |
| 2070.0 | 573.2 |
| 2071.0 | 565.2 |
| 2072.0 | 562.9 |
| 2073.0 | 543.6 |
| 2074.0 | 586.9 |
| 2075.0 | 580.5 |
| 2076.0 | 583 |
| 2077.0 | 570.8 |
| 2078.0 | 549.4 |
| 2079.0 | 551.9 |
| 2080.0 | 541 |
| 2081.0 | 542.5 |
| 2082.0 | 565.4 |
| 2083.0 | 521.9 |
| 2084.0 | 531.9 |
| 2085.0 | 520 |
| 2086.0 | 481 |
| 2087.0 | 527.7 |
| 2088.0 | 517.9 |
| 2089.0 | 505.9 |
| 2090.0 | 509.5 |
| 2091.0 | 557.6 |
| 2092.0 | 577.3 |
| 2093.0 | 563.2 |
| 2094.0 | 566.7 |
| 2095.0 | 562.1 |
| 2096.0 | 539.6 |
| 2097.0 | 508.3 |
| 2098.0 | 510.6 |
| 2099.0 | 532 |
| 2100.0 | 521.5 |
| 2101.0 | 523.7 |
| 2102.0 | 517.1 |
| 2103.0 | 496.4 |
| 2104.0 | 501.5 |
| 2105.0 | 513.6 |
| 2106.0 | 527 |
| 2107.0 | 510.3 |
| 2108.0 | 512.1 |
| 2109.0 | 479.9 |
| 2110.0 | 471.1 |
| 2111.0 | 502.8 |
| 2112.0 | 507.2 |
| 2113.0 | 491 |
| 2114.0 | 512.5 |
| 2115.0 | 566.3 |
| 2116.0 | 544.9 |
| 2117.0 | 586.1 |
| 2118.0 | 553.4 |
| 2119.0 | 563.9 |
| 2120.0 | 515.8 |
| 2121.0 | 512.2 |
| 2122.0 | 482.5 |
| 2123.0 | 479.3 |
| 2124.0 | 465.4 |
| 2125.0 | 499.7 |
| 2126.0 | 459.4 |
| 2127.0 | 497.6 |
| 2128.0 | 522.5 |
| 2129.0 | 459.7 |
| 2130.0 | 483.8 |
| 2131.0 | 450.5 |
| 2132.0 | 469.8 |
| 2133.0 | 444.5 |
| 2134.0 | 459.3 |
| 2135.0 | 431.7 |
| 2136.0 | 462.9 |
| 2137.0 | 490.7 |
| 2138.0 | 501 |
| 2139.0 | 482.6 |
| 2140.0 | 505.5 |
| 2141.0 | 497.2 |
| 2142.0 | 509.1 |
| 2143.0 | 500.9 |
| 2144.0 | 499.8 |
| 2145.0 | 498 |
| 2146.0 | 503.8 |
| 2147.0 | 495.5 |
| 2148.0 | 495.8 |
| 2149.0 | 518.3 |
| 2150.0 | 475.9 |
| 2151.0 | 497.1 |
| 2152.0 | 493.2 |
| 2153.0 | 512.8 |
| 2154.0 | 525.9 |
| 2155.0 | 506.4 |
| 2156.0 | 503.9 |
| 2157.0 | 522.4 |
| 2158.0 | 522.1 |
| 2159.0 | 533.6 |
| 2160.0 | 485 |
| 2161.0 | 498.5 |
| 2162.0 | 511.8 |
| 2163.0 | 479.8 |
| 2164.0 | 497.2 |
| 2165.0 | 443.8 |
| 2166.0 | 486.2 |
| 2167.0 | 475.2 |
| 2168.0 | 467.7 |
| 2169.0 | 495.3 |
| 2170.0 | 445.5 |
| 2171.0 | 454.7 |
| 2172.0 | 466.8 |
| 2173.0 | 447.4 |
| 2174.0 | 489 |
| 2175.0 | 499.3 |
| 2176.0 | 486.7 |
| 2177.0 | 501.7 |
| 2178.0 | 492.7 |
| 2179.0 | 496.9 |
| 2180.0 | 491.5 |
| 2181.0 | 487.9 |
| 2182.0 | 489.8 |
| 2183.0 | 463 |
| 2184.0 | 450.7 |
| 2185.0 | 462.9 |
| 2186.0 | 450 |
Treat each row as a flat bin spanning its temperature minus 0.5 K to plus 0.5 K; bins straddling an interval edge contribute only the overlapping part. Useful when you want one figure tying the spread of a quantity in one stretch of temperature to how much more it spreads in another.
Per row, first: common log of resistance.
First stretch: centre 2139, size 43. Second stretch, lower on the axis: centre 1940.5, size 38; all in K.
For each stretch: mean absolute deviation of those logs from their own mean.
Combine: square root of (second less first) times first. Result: 0.014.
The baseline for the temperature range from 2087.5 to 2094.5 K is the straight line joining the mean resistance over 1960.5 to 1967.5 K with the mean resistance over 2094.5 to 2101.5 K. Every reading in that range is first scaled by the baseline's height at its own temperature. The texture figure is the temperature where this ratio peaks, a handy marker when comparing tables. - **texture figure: 2092.0 K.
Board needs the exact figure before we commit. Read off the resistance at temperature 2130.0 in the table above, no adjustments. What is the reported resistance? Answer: 483.8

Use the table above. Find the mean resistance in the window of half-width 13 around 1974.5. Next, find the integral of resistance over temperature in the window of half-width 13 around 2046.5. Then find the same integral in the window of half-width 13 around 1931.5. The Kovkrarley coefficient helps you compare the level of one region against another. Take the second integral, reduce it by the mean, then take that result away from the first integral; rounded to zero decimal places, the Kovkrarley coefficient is 4227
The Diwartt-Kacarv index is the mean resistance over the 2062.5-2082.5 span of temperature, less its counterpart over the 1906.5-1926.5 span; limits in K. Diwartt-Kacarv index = 147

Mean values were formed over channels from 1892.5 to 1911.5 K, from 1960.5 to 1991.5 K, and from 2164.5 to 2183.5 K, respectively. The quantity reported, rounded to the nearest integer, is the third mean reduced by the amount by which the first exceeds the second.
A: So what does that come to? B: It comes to 518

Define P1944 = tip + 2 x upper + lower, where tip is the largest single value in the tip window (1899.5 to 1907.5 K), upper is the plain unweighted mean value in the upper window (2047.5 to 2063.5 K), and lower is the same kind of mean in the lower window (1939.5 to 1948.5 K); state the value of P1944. 2173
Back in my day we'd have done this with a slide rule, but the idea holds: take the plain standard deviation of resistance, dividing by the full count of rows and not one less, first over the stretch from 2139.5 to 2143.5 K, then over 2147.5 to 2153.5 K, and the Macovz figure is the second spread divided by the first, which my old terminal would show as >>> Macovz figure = 3.1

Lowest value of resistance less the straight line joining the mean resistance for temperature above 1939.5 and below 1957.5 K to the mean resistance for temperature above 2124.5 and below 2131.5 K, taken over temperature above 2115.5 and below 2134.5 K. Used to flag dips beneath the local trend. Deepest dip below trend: -37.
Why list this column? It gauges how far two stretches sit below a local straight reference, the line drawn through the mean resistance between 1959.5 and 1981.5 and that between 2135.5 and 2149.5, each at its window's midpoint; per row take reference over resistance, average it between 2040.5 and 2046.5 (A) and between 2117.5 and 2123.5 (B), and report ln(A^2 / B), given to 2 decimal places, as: -0.36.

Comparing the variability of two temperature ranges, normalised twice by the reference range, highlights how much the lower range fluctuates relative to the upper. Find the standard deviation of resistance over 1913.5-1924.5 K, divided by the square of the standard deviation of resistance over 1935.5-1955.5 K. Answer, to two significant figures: 0.024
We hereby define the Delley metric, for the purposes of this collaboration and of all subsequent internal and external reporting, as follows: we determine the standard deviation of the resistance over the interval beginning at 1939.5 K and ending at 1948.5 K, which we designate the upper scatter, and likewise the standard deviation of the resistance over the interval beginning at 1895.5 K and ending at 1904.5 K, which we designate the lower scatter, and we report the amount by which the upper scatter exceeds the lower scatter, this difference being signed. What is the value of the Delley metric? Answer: 9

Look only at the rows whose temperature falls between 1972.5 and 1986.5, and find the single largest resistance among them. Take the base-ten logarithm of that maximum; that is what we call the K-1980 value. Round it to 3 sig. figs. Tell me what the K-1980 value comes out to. 2.69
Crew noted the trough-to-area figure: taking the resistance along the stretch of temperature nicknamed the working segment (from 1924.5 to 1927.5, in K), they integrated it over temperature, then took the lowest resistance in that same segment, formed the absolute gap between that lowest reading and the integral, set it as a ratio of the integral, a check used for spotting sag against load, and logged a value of 0.687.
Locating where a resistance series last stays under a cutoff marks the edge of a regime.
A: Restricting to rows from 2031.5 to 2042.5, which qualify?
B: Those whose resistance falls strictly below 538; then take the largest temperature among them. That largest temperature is 2040.0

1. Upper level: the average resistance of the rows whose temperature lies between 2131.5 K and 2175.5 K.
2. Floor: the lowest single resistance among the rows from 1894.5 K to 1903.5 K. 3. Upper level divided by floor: 1.21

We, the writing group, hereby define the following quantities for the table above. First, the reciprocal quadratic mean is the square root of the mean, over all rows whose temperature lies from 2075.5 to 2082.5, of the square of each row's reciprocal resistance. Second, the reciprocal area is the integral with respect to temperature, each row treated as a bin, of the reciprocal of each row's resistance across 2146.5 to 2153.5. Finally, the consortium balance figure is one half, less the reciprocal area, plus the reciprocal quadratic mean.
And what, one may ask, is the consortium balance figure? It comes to 0.488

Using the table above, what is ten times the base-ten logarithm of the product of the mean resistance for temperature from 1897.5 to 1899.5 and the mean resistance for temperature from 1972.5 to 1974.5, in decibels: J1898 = 52.9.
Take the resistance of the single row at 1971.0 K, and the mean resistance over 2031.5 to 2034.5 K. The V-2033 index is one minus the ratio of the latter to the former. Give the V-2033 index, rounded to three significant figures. -0.100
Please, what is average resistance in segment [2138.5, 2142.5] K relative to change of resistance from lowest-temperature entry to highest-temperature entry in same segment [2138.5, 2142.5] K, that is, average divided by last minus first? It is 19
